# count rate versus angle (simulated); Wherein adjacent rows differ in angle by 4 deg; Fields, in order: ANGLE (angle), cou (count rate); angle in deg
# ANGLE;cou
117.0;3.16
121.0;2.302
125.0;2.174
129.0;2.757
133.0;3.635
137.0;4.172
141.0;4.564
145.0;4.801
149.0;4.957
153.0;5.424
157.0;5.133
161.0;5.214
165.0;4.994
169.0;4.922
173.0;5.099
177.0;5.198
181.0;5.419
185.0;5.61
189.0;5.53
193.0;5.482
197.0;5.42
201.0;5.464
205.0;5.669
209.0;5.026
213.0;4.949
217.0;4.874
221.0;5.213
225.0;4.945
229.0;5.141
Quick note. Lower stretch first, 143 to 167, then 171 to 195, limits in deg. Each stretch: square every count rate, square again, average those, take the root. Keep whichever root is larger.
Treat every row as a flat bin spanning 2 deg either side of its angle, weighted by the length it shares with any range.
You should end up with 29.1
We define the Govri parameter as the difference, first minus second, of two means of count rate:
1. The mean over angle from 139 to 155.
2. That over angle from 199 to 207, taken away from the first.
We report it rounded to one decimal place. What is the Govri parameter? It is -0.6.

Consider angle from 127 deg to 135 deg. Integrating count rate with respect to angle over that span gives 26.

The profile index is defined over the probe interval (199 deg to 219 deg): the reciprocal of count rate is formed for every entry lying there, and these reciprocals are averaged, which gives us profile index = 0.193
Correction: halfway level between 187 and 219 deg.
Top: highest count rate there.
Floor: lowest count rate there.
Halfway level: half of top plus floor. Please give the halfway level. 5.3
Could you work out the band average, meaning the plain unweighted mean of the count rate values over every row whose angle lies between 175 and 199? 5.44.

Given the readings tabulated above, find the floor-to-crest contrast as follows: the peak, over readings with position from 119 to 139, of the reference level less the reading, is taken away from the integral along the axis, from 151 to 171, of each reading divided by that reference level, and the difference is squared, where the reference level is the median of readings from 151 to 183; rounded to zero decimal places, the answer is 286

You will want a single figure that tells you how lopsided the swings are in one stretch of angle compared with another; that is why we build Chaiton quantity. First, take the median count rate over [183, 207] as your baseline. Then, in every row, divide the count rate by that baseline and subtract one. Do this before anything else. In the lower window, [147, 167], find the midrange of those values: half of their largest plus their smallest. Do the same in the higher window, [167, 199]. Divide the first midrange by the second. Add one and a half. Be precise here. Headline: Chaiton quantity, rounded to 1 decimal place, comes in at 2.8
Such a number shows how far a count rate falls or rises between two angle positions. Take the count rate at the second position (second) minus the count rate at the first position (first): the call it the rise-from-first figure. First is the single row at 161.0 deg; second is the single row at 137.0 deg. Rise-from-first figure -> -1.0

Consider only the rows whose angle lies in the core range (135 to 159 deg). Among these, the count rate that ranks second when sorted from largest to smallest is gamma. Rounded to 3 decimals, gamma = 5.133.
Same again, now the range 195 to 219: 5.464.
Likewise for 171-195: 5.530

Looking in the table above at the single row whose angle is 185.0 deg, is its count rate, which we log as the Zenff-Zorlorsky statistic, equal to 5.61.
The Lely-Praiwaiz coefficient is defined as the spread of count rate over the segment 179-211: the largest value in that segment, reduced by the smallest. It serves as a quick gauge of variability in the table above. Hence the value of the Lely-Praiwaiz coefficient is 0.64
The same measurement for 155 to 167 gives 0.22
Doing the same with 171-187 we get 0.51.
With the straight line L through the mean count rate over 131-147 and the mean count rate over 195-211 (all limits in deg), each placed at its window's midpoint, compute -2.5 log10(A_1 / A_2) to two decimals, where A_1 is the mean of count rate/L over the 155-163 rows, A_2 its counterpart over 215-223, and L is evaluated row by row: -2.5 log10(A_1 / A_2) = -0.25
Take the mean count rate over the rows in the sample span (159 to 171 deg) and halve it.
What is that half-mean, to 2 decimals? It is 2.52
